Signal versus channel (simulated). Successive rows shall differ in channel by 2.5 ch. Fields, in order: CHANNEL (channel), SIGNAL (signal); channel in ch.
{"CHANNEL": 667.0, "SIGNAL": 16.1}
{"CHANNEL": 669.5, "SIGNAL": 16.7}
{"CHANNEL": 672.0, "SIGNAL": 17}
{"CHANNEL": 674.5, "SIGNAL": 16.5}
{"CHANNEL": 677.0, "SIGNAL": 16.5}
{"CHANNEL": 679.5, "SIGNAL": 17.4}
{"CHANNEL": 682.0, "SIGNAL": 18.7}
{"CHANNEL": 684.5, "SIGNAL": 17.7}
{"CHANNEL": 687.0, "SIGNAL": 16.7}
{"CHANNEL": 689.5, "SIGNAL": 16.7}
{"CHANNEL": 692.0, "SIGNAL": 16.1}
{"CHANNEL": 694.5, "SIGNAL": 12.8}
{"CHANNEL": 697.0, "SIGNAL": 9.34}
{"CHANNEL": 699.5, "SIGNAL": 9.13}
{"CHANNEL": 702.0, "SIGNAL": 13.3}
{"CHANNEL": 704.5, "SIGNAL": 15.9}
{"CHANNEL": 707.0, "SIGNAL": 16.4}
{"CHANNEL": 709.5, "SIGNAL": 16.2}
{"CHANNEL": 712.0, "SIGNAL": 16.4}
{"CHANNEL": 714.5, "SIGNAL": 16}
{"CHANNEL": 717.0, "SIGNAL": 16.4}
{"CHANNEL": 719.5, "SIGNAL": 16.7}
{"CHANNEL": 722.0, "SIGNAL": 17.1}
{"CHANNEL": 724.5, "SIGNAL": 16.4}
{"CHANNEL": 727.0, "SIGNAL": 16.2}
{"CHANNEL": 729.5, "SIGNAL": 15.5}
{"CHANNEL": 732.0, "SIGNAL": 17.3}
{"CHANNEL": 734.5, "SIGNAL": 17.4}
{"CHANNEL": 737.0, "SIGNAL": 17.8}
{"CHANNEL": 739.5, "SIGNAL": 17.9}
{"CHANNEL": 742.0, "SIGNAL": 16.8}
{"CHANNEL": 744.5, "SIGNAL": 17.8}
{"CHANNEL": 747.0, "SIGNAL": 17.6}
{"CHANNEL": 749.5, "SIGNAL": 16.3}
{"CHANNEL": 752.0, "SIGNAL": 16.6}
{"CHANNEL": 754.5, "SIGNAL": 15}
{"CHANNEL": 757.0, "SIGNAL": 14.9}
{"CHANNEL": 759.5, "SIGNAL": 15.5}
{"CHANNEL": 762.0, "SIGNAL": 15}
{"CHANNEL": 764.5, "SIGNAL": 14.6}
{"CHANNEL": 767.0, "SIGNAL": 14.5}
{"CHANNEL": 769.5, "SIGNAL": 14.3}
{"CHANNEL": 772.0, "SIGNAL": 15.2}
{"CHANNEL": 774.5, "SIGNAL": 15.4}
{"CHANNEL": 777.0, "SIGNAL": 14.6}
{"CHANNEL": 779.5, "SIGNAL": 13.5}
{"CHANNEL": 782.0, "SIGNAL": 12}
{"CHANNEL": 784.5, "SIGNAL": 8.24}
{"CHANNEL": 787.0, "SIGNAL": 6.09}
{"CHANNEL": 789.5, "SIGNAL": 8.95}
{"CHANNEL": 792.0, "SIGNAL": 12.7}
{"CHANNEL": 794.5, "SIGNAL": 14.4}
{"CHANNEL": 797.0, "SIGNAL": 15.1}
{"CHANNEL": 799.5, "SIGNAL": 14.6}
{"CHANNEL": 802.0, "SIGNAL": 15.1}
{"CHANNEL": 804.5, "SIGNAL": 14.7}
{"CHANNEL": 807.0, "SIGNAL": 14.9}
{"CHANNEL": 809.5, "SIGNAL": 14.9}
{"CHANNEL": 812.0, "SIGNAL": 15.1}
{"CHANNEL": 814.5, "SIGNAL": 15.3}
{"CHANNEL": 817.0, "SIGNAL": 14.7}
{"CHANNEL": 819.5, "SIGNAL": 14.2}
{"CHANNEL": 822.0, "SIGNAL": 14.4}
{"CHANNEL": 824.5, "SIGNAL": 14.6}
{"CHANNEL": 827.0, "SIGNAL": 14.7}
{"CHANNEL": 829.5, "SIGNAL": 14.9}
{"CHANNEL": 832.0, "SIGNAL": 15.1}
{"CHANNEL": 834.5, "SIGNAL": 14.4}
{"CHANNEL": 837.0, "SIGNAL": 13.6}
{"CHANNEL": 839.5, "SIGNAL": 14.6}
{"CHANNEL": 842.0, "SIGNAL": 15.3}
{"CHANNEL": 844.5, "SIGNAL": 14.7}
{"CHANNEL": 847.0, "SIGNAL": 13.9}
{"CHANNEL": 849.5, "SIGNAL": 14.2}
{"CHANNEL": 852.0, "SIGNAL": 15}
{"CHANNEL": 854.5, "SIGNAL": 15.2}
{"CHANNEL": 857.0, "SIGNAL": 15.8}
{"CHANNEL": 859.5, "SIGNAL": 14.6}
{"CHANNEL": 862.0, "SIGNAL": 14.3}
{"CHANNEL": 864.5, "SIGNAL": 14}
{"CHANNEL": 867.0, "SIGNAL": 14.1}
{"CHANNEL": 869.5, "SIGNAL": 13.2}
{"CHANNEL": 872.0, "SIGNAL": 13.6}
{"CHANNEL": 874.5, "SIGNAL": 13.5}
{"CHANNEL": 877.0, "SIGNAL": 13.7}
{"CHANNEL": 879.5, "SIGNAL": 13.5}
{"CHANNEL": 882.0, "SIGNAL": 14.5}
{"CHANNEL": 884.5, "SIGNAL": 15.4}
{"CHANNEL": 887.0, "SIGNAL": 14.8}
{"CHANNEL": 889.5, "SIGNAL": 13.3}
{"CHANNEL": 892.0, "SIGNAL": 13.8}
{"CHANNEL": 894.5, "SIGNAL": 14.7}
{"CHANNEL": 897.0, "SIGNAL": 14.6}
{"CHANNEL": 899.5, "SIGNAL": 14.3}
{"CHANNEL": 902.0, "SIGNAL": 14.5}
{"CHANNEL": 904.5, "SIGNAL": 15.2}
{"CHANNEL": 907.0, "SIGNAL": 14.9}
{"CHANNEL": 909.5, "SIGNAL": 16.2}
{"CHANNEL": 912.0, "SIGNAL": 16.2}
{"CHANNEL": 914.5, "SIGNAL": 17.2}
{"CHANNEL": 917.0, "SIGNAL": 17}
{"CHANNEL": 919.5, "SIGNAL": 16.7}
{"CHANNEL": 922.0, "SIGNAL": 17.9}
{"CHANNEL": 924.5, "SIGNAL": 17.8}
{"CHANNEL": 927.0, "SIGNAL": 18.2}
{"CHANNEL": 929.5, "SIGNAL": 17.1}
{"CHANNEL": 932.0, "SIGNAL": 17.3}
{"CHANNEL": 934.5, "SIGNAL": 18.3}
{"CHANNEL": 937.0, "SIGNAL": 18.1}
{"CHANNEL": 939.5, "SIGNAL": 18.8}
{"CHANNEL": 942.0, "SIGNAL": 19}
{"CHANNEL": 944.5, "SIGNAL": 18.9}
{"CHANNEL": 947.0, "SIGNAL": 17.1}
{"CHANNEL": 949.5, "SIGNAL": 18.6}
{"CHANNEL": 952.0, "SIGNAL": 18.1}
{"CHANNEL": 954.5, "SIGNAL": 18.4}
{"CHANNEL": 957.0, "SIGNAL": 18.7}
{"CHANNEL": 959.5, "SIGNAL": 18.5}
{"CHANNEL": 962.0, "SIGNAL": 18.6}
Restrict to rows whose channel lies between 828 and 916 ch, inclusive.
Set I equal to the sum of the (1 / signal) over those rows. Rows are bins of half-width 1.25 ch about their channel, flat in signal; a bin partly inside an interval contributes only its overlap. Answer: 2.41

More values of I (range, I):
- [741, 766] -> 0.63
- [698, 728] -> 0.80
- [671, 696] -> 0.61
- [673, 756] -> 2.10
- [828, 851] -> 0.62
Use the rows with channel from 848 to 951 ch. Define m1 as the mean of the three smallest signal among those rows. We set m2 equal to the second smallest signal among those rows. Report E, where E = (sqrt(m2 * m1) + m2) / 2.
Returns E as 13.3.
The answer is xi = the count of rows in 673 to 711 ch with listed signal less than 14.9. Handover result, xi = 4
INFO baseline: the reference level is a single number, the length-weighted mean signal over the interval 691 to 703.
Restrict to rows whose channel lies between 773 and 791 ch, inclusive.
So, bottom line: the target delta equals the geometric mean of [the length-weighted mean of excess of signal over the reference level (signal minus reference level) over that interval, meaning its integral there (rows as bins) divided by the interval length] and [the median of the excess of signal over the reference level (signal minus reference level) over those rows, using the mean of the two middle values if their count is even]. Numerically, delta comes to 0.1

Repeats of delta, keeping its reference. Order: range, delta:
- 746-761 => 3.9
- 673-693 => 4.8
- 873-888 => 2.1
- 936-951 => 6.5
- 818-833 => 2.6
